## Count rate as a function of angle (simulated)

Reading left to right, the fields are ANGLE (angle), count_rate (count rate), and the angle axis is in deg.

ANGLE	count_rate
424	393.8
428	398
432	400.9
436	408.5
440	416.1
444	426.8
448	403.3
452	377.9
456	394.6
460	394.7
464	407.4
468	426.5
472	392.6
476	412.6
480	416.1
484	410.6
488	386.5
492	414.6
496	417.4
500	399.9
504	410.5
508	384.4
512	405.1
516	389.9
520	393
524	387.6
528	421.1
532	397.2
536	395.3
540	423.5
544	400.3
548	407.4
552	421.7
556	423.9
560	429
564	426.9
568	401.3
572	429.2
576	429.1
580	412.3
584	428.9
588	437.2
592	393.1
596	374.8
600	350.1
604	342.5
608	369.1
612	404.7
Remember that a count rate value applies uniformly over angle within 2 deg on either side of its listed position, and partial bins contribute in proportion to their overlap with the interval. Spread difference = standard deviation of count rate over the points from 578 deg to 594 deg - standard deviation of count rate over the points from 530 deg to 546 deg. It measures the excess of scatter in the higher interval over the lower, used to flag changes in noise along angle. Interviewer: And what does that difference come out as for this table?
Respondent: 6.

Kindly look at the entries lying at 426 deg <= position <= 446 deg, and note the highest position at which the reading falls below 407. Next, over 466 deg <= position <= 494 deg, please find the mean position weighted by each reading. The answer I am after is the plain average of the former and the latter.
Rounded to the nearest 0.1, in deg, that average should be 456.0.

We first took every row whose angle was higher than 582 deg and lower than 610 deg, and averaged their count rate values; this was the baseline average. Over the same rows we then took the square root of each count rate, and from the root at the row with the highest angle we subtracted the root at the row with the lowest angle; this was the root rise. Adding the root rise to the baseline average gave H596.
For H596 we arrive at 384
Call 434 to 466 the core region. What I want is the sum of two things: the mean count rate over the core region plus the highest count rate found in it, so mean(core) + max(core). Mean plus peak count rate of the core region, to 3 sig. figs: 830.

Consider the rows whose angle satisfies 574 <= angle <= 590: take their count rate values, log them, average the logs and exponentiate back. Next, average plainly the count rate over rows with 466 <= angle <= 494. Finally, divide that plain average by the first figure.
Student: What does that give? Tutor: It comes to 0.96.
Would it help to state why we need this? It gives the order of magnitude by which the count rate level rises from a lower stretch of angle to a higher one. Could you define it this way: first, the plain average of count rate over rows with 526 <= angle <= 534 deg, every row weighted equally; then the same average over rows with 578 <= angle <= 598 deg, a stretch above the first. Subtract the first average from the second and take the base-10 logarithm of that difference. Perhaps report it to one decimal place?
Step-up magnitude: -1.0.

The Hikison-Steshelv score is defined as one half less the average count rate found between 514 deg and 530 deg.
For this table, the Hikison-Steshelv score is -397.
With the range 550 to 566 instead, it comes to -425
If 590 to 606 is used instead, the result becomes -365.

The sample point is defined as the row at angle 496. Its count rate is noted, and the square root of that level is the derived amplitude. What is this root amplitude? 20.4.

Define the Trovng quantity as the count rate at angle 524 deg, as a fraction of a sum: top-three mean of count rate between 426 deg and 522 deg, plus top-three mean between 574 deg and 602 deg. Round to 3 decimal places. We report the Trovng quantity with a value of 0.453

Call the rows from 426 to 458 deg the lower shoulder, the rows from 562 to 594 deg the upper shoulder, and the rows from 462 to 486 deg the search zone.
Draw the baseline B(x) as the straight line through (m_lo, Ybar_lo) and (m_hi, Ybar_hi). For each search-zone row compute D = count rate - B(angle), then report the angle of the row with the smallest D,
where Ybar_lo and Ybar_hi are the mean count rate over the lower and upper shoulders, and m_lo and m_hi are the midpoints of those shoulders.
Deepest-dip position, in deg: 472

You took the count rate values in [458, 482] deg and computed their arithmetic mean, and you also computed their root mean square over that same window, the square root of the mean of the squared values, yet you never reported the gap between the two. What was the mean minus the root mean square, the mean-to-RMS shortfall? -0.17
